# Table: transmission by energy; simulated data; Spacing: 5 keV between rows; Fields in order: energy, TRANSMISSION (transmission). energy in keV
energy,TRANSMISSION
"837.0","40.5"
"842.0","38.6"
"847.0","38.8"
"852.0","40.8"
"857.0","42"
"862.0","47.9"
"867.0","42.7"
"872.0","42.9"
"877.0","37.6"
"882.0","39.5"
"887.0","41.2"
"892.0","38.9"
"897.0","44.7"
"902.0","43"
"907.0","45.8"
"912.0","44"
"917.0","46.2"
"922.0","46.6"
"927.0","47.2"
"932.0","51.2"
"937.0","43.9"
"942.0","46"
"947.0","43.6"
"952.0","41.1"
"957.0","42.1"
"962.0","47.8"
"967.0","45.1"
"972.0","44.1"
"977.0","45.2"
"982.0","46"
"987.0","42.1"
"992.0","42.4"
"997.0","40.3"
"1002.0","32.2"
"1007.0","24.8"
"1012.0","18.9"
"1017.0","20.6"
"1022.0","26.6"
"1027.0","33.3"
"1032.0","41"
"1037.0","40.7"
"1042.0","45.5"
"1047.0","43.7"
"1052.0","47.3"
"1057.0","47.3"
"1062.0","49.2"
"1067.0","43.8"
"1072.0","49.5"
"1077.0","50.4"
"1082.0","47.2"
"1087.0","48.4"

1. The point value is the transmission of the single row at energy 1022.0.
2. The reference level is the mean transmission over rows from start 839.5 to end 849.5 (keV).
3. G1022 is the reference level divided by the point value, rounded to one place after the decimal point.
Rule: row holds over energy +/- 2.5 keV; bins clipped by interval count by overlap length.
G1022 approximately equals 1.5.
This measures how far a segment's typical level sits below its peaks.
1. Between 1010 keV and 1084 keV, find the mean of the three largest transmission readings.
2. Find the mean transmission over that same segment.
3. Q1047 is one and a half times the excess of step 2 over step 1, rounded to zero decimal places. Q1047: -14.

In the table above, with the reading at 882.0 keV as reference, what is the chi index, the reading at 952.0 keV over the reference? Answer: 1.04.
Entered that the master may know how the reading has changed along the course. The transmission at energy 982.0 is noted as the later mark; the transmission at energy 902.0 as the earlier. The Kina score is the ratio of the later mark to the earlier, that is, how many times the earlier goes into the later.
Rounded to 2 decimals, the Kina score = 1.07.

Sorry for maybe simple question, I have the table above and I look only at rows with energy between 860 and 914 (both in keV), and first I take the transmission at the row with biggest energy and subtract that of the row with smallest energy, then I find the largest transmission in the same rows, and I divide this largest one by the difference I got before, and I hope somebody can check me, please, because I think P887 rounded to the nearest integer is -12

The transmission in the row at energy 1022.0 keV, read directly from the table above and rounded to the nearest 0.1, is 26.6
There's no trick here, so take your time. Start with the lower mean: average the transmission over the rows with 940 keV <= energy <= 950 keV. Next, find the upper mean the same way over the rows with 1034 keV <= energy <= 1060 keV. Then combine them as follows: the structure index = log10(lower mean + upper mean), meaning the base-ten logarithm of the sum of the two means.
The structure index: 1.95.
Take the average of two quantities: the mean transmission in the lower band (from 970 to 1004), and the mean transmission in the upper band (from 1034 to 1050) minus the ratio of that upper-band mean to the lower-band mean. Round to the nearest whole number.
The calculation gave 42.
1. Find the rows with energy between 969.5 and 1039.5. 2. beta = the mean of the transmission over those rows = 35.6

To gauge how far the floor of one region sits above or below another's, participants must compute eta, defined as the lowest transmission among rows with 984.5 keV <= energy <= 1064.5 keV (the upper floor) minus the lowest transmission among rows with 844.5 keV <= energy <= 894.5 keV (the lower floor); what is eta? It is -19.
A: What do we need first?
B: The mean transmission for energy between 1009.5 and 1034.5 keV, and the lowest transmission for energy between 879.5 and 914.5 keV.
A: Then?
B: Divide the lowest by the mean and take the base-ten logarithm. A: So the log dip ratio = 0.14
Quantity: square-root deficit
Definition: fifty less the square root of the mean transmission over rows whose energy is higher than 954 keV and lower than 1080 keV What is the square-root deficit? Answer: 43.64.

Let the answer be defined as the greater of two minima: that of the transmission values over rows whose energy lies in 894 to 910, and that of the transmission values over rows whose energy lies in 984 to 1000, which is 43.0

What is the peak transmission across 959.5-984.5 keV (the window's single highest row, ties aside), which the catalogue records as 47.8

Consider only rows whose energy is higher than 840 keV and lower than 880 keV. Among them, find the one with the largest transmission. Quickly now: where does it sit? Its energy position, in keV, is 862.0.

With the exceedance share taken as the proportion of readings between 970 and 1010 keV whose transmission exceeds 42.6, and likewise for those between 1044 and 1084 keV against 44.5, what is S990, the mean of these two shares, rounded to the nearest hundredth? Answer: 0.56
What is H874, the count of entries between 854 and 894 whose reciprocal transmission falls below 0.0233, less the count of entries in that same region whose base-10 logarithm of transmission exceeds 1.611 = -4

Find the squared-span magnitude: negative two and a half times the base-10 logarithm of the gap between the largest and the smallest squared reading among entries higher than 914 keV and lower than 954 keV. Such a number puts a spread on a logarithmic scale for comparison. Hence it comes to -7.42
